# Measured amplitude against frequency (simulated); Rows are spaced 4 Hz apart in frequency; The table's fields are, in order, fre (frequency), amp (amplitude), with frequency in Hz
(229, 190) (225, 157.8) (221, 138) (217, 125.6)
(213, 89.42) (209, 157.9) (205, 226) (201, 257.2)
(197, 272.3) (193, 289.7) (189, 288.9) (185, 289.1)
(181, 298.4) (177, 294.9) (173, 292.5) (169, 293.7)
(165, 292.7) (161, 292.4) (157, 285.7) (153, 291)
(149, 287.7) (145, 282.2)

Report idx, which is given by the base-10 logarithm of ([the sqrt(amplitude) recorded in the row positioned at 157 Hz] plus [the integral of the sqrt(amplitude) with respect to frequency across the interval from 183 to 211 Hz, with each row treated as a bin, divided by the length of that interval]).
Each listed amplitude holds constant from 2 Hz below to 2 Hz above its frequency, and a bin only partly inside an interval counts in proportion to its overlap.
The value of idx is 1.516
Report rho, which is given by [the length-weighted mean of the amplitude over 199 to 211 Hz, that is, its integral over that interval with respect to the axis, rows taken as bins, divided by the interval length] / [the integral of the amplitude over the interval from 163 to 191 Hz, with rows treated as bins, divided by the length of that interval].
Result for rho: 0.73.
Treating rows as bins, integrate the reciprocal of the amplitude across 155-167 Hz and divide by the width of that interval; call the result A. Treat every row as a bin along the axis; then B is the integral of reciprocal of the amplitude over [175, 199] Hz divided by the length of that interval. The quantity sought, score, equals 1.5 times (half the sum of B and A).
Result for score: 0.0052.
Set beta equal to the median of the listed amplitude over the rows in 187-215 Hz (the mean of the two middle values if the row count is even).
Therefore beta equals 257.2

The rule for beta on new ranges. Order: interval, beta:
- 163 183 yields 293.7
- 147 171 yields 291.7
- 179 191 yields 289.1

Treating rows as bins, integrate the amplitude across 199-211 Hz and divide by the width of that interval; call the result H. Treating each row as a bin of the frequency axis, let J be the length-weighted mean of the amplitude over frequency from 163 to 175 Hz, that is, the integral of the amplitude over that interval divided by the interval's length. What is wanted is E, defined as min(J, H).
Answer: 214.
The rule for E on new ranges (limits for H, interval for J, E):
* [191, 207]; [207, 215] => 124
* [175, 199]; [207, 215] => 124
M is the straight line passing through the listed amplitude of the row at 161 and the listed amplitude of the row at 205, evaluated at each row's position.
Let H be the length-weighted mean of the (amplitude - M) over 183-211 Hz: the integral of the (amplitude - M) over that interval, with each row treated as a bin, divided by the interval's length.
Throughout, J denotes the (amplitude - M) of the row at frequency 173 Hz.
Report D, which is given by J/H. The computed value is 1.1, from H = 16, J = 18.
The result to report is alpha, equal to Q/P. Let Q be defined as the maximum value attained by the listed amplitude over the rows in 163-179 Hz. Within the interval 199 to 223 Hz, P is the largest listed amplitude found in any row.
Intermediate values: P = 257.2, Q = 294.9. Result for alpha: 1.15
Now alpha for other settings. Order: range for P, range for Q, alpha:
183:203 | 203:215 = 0.78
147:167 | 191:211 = 0.99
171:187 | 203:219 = 0.76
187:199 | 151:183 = 1.03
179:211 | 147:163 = 0.98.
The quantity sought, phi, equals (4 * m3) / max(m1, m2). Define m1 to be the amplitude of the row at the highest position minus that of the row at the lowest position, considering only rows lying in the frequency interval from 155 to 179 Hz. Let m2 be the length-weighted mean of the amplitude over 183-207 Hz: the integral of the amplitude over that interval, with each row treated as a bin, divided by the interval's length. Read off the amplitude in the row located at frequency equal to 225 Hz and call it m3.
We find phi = 2.3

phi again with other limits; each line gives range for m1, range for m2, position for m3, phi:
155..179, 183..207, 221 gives 2.0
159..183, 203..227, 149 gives 7.7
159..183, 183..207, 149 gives 4.3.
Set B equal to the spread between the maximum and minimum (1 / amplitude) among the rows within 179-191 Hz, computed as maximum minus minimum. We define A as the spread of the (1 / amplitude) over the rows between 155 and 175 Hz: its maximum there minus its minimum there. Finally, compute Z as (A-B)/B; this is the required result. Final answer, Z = -0.1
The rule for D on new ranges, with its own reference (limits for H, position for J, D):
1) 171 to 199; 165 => 0.2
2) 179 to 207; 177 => 0.9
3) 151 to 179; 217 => -15.0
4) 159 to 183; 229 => 0.0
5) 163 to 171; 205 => 0.0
